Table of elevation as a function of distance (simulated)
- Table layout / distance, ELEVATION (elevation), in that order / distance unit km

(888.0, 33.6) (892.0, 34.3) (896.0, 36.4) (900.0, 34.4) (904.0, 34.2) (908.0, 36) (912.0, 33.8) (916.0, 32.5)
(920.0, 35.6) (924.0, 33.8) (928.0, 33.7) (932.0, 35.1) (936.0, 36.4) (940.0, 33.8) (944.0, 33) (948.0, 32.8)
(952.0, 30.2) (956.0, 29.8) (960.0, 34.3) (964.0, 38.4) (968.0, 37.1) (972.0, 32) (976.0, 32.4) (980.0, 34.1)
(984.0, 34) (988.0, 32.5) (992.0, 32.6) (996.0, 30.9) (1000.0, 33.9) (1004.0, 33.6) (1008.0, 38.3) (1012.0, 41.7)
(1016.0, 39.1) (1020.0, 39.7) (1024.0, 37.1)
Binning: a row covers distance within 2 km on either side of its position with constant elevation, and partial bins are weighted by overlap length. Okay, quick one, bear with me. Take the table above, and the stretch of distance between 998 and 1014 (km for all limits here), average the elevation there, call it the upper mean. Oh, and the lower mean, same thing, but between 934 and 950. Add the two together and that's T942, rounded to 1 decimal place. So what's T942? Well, 70.9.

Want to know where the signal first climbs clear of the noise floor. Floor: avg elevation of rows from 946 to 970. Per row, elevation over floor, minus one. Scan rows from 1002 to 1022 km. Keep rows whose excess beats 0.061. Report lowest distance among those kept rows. 1008.0 km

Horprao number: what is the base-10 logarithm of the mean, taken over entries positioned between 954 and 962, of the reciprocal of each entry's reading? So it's -1.50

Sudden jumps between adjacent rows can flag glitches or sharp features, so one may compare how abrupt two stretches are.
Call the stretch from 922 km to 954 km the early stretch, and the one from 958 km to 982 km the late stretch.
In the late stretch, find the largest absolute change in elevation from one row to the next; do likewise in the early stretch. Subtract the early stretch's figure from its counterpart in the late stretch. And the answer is 2.5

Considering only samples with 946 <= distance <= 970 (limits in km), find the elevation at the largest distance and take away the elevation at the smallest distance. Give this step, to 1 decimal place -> 4.3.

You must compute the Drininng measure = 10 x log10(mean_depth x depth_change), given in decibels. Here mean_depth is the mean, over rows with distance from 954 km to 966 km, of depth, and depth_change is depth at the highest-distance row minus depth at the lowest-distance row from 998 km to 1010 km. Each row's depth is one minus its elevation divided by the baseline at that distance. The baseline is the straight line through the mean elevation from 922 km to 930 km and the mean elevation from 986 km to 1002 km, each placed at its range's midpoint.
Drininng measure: -23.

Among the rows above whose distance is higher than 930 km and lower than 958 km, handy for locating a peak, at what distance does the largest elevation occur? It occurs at 936.0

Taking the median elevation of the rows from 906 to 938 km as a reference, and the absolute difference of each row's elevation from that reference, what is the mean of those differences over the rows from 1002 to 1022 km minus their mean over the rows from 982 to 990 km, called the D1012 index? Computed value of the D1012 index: 3.2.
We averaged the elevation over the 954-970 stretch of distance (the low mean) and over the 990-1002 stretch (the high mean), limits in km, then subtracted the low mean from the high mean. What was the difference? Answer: -2.4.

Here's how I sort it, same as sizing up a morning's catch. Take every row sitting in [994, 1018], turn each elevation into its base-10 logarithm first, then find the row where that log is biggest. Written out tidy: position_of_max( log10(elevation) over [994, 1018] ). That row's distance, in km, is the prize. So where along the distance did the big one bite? 1012.0 km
